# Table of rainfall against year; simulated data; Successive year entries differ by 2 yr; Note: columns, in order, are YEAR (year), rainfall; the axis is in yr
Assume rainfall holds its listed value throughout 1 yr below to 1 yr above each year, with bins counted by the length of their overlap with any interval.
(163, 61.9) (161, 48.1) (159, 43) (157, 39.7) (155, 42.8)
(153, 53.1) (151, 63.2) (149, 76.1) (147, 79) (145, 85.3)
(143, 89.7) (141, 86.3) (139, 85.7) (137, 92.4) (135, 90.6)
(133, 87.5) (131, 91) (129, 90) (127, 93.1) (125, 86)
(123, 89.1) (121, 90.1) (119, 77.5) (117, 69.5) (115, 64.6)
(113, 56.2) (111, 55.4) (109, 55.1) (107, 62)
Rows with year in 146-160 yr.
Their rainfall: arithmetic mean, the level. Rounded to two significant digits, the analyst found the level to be 57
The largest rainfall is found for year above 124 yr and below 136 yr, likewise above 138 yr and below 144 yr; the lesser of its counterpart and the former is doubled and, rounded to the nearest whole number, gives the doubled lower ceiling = 179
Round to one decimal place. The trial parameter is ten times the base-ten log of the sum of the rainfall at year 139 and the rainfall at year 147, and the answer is 22.2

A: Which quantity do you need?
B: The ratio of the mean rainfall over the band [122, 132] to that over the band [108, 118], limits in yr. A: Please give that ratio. 1.5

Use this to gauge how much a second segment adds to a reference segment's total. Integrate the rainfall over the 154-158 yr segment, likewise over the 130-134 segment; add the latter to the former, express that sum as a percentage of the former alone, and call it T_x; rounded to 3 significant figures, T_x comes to 316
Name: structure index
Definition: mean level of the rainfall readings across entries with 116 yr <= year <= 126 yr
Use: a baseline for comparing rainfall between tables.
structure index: 82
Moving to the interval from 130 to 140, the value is 89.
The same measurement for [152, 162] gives 45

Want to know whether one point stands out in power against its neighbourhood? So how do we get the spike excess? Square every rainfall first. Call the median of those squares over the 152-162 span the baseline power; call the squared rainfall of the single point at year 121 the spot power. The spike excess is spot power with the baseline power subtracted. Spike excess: 6269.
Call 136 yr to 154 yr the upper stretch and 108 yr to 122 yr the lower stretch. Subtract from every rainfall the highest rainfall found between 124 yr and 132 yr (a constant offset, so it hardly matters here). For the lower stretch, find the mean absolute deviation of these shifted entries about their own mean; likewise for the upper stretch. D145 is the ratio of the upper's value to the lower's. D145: 1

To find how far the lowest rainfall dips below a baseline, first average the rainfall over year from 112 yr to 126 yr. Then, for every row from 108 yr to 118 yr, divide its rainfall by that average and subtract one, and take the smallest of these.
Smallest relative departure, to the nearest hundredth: -0.28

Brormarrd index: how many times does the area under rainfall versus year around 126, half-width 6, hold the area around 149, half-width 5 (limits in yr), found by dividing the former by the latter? 1.51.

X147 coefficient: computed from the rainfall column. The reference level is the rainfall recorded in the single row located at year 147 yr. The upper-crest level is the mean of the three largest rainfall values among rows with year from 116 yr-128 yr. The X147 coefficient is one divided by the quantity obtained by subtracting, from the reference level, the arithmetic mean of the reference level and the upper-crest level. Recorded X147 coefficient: -0.17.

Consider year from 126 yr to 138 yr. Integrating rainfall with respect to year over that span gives 1089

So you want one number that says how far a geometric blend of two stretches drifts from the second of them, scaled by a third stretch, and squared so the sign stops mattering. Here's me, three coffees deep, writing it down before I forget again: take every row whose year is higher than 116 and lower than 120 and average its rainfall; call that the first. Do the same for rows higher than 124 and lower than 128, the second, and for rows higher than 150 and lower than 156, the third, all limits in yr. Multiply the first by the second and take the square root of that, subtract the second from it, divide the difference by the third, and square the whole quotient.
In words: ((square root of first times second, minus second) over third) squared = 0.025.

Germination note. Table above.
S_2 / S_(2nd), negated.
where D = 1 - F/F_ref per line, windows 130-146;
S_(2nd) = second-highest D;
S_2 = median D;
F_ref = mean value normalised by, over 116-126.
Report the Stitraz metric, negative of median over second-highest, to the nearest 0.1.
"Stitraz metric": -1.9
